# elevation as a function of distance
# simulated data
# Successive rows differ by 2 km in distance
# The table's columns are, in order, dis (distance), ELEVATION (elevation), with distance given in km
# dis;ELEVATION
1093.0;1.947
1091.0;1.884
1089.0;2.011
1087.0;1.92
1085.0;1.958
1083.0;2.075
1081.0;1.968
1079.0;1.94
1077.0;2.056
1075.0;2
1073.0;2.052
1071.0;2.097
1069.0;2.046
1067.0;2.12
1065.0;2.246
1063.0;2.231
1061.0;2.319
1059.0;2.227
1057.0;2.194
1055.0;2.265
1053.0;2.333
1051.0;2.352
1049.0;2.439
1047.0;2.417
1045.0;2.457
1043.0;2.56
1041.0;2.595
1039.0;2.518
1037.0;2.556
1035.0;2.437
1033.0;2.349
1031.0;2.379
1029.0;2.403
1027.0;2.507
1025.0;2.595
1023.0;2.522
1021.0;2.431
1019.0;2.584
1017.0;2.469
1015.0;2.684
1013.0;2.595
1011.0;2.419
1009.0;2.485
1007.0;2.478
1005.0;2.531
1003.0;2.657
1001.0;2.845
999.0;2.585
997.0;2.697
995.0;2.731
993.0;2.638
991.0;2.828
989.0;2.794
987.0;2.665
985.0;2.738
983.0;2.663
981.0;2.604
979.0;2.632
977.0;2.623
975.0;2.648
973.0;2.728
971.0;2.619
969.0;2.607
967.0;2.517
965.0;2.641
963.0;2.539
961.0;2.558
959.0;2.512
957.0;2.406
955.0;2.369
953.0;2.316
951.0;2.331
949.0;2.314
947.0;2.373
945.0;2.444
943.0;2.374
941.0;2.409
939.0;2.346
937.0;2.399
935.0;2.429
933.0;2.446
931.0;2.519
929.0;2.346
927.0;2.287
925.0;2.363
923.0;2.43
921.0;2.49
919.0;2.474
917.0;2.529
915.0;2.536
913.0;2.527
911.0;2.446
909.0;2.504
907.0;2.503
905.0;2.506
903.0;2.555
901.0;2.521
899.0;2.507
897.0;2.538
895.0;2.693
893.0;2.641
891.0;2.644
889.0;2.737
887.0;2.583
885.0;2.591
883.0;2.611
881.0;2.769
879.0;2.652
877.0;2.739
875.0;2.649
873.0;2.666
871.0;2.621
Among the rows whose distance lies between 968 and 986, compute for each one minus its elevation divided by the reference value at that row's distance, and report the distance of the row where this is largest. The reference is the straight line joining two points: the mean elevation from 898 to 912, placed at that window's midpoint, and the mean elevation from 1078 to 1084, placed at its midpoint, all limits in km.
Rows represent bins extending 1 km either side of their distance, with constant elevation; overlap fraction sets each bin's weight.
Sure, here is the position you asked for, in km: 969.0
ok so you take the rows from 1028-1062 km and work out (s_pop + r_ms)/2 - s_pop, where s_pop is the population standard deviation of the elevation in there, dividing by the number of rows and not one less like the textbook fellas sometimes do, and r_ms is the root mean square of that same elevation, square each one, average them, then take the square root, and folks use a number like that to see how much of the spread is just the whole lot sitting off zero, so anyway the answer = 1.15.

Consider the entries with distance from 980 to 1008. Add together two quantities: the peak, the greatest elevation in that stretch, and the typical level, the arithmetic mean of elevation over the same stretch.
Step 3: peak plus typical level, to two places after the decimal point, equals 5.52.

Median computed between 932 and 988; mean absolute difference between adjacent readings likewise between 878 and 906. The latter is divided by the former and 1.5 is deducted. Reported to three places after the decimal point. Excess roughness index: -1.473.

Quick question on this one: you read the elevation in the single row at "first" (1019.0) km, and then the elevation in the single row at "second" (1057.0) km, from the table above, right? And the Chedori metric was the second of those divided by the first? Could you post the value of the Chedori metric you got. 0.85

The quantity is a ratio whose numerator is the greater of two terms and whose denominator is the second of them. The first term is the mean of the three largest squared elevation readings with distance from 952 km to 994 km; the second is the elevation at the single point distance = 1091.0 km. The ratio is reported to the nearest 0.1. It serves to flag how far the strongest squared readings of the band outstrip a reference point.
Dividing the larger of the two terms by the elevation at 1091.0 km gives 4.1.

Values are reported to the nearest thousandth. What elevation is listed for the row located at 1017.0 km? 2.469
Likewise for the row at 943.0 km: 2.374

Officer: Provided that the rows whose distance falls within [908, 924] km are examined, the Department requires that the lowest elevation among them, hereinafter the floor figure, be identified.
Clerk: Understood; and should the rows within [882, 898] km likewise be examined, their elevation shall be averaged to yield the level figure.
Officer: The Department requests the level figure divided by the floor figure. 1.08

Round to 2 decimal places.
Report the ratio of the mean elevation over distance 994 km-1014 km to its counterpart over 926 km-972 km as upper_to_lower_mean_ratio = 1.07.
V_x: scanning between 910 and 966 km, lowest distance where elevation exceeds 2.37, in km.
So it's 911.0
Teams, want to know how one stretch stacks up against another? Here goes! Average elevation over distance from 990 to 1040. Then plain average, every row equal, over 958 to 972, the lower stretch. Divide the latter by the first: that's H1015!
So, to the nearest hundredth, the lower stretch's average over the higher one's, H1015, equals 1.01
